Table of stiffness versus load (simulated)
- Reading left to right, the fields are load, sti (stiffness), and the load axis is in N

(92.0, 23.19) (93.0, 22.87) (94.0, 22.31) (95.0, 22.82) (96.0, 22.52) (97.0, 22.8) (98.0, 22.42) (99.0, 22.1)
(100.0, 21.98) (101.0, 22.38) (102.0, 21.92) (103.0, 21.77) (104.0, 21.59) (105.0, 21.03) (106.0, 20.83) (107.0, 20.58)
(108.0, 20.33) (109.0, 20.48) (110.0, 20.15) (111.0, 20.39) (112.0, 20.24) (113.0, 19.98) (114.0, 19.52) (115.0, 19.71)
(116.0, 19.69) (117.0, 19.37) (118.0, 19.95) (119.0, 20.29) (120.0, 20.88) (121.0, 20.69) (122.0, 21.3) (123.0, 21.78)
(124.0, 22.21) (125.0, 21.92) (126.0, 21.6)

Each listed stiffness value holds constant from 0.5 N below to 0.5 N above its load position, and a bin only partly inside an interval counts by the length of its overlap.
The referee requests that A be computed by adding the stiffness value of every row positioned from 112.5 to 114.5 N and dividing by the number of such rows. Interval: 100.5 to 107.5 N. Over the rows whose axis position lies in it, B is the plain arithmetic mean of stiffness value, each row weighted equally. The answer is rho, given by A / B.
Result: 0.92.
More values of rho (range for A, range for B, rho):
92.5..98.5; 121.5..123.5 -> 1.05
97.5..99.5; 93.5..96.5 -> 0.99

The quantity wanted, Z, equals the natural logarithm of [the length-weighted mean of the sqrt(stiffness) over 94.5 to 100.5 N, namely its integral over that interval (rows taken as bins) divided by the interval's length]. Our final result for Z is 1.56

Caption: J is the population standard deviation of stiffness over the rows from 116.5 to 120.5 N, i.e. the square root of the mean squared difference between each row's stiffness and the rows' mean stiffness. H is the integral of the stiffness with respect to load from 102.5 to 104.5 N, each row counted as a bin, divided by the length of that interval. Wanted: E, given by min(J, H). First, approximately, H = 21.7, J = 0.5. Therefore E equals 0.55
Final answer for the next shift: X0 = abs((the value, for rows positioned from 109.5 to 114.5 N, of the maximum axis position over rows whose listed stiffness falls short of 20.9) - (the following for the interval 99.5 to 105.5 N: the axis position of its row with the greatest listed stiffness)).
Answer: 13 N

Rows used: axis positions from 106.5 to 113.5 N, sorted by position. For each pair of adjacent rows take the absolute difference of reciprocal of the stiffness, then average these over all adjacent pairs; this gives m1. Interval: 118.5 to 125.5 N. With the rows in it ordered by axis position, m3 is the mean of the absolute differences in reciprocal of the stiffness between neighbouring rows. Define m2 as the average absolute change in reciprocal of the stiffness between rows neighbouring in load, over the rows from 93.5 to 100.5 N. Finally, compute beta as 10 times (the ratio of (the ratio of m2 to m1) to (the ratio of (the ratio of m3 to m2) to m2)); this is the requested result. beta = 0.0046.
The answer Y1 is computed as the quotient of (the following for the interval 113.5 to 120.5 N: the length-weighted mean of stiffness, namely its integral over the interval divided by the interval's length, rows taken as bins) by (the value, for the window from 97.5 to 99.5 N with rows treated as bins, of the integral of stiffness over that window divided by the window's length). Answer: 0.89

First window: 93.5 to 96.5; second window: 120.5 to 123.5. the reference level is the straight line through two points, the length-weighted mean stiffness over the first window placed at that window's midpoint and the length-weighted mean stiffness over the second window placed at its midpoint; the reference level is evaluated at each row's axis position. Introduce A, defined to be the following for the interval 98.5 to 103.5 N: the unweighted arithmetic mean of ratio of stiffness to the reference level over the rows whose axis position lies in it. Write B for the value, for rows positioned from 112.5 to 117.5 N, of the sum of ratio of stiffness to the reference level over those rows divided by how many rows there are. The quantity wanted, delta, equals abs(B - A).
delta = 0.079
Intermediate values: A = 0.990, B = 0.910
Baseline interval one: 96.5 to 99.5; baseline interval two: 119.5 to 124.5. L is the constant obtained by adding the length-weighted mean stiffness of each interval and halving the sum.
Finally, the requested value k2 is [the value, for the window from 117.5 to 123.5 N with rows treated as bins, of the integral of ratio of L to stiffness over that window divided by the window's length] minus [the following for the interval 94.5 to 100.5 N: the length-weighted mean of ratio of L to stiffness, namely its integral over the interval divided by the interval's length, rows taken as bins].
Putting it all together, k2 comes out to 0.077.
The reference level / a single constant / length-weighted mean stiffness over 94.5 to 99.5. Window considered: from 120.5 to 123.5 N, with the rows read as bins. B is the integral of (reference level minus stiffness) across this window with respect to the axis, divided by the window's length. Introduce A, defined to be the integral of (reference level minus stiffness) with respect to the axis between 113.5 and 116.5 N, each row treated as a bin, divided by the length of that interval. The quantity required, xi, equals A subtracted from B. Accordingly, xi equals -1.62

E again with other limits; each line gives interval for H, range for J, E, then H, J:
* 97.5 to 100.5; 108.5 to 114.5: 0.32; 22.2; 0.3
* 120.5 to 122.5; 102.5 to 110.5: 0.55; 21.0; 0.5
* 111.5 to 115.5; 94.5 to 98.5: 0.17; 19.9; 0.2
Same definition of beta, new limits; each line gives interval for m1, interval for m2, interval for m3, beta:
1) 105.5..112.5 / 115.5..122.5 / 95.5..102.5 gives 0.0337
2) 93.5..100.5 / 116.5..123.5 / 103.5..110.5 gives 0.0314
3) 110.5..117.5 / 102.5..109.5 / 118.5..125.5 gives 0.0038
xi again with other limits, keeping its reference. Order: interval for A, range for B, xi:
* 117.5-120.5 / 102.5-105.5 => -1.09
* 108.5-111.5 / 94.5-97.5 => -2.37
